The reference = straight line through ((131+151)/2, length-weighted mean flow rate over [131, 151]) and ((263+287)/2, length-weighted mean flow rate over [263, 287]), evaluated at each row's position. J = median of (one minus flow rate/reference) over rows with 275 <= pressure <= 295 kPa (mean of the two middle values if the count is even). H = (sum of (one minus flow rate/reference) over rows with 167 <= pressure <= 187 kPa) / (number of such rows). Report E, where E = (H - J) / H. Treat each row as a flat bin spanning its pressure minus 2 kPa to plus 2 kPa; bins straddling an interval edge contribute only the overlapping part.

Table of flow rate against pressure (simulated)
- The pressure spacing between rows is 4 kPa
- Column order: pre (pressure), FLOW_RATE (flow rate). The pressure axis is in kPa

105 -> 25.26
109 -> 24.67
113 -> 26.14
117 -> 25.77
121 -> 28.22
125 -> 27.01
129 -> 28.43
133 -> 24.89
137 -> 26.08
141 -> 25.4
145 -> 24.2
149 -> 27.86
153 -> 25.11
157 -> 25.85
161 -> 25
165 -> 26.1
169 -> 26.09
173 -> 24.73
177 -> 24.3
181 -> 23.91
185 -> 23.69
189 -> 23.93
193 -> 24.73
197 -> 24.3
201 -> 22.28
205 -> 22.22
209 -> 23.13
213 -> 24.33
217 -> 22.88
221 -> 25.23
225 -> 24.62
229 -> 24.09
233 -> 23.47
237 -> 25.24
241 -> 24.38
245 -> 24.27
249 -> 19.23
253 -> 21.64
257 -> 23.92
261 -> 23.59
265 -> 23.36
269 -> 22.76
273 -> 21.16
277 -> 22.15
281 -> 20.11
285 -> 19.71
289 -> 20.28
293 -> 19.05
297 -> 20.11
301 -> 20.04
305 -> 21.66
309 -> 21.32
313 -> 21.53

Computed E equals -42.4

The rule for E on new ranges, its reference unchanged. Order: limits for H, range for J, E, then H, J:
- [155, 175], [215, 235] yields -1.0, -0.02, -0.05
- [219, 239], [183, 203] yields 1.2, -0.07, 0.01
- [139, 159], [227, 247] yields -7.1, -0.01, -0.08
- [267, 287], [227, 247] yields 6.5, 0.01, -0.08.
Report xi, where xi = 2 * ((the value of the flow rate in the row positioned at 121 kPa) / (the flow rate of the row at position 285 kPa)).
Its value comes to 2.86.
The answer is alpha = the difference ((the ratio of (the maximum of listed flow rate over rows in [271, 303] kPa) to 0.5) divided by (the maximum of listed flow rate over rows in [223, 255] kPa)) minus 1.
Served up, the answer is 0.76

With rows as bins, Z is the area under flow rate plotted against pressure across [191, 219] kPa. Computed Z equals 655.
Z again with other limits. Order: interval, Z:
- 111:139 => 746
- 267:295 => 581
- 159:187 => 695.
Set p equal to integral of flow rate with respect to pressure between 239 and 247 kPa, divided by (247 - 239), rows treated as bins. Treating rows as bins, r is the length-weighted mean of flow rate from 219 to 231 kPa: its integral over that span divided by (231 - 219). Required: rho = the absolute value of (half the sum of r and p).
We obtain 24.5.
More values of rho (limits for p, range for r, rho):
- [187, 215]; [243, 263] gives 23.0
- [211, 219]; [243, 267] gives 23.1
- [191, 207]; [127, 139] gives 24.9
